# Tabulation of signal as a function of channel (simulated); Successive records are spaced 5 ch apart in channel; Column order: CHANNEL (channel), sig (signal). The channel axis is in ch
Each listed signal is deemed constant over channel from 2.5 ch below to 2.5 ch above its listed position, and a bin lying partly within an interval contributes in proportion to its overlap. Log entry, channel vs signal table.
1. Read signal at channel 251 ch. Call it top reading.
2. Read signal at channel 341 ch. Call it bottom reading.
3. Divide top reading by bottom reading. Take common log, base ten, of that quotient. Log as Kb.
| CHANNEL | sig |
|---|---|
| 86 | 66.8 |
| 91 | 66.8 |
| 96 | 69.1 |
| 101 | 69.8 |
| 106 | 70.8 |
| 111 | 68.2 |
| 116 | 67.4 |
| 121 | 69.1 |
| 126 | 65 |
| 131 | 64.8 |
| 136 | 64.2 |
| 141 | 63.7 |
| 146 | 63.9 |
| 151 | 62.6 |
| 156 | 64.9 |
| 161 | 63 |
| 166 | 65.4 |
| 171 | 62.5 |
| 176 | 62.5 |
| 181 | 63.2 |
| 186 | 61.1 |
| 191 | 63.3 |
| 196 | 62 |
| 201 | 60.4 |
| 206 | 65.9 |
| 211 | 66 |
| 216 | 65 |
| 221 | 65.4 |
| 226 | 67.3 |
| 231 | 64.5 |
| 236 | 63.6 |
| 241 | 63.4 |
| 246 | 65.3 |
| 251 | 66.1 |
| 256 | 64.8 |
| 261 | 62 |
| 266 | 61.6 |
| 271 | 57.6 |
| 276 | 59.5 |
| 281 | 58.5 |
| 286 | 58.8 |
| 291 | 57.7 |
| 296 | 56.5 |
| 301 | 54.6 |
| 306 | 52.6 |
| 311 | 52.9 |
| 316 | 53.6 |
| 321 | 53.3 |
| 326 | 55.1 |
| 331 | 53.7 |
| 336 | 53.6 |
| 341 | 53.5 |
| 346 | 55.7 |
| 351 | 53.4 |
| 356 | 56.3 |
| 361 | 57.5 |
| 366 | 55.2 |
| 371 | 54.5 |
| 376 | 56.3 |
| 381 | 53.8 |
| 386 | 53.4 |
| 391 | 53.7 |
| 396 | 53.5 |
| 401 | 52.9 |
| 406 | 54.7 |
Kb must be 0.092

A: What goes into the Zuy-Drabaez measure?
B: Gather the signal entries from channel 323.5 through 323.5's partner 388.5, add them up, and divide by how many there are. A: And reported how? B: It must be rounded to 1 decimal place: 54.8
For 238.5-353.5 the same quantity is 57.6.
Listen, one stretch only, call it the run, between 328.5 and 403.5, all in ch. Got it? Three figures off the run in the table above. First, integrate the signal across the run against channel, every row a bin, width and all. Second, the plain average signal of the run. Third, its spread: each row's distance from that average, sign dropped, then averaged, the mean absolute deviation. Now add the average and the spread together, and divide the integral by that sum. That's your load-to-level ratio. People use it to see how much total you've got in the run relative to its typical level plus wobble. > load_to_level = 73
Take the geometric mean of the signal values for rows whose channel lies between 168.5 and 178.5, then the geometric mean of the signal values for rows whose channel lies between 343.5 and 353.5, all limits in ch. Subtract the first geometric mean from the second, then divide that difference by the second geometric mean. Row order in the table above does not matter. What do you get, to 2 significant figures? -0.15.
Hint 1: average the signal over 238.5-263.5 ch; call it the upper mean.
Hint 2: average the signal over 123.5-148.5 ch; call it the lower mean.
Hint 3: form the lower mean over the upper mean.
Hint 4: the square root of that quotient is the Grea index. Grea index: 1.00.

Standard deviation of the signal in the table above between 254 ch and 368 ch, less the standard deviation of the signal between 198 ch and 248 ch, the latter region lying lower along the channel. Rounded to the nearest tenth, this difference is 1.4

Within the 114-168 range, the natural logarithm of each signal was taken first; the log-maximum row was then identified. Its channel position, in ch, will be 121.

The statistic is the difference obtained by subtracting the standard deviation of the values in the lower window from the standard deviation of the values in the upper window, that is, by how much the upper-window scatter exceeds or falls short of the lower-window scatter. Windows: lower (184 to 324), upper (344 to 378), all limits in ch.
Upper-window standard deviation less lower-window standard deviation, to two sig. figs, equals -3.2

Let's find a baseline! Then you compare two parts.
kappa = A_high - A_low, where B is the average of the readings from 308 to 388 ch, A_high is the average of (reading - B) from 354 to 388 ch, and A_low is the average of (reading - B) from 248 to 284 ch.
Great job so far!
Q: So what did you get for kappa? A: -6.2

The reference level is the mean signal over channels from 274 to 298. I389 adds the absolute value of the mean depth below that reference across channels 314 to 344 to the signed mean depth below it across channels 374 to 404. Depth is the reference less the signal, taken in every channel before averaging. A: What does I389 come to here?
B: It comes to 8.7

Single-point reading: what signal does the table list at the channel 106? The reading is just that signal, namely 70.8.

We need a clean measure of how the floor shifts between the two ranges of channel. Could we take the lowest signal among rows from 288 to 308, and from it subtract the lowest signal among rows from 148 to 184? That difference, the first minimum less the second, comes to -10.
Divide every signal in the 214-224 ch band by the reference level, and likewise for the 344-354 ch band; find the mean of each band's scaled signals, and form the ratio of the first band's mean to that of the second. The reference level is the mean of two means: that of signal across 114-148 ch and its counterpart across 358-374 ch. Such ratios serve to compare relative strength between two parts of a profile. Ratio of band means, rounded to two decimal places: 1.20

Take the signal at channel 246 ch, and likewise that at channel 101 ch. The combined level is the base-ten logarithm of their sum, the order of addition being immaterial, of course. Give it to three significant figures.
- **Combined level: 2.13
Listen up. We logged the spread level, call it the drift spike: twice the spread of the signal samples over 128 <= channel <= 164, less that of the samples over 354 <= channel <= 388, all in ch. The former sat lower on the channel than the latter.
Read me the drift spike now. 0.2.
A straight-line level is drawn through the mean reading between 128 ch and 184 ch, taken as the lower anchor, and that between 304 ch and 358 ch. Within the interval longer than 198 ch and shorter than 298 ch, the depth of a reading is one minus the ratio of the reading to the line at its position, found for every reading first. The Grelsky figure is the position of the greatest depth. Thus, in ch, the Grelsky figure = 201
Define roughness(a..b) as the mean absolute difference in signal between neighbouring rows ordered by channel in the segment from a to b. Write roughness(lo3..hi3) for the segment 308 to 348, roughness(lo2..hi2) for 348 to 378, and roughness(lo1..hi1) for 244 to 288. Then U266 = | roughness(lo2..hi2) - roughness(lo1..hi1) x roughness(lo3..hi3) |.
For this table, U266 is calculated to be 0.31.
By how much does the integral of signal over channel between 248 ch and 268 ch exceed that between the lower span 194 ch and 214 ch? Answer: 1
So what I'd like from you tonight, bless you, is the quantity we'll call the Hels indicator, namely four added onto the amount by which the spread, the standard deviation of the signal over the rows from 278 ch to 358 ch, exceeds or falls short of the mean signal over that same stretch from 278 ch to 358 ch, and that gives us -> -49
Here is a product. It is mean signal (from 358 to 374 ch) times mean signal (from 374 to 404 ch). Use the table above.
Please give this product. 3006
